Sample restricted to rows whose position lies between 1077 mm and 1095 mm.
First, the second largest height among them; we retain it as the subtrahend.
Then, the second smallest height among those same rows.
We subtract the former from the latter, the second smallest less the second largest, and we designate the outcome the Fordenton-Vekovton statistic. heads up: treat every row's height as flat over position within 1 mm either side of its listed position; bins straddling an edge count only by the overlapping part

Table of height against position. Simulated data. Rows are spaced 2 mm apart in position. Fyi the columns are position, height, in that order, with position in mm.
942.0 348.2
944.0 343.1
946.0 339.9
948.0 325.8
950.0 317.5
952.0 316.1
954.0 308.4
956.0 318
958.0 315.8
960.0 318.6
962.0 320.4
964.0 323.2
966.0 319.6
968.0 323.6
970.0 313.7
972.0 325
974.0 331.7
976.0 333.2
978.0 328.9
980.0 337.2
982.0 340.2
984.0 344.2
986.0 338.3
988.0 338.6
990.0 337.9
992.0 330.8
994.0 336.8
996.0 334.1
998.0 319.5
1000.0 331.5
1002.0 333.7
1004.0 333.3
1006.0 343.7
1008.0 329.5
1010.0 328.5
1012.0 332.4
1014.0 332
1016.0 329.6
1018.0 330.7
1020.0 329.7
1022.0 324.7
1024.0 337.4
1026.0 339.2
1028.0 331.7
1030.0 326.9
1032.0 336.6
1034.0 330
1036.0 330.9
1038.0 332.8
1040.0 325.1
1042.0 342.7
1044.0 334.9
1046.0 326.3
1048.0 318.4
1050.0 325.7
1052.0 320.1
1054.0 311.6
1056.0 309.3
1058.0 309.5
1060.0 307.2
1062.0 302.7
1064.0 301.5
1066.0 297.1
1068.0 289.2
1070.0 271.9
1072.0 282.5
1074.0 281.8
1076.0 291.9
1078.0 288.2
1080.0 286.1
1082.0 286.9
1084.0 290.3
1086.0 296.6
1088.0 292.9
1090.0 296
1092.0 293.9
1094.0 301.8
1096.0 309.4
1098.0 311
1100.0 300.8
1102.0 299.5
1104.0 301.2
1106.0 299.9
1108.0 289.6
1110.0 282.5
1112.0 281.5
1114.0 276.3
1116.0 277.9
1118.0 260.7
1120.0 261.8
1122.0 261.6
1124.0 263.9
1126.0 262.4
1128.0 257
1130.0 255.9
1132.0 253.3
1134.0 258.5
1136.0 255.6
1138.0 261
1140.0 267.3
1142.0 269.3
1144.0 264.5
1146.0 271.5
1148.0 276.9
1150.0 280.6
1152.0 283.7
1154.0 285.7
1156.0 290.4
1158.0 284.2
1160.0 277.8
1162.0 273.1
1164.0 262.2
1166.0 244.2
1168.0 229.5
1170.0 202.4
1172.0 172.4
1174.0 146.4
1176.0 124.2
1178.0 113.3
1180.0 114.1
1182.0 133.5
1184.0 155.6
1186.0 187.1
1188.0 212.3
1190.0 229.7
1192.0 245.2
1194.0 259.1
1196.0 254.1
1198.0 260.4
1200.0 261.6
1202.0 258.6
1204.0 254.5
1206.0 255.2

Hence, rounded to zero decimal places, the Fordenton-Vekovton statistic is -10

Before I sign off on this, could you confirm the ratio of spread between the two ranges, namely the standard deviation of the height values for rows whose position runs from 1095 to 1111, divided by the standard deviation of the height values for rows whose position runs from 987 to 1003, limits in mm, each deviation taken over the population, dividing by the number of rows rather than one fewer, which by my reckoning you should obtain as 1.5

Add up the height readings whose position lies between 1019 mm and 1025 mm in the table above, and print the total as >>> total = 992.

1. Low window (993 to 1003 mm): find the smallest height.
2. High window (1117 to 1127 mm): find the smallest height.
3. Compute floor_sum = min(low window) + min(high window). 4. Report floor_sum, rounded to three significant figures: 580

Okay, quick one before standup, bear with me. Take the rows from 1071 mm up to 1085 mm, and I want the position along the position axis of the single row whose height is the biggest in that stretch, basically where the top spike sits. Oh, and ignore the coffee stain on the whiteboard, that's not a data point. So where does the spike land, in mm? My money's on 1076.0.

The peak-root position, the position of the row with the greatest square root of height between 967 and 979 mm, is 976.0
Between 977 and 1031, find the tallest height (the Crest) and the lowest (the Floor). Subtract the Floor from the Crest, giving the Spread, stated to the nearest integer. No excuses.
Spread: 25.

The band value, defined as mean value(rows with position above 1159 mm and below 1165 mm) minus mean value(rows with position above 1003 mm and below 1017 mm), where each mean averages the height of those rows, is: -62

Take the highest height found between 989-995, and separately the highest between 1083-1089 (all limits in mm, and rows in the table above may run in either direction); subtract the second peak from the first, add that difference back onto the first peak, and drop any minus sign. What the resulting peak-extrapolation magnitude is 379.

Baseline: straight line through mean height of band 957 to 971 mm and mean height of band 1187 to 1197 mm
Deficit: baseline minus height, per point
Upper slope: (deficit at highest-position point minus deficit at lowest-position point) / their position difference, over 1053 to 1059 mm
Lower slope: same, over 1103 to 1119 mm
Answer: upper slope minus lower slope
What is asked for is -2.4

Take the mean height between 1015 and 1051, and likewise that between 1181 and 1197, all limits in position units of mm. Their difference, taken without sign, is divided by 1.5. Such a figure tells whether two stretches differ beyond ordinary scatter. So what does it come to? 80.8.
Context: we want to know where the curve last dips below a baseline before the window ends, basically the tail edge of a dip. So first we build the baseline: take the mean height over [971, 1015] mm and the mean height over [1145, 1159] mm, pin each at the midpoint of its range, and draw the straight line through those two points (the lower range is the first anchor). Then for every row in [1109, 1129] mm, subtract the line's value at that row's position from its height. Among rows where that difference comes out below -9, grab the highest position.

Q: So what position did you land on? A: 1128.0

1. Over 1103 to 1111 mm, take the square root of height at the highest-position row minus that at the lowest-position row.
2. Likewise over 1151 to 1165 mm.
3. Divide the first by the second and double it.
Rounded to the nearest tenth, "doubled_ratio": 1.7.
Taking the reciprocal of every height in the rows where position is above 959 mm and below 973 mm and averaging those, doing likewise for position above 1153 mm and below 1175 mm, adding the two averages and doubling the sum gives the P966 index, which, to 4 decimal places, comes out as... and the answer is 0.0149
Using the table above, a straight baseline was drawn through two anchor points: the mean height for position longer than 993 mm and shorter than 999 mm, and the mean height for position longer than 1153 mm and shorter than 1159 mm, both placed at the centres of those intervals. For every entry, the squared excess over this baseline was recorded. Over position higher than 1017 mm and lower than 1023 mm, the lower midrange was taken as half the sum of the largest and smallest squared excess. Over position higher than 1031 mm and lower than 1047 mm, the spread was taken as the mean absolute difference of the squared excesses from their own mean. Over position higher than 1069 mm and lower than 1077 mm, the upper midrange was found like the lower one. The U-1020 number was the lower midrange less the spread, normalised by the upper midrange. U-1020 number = -0.13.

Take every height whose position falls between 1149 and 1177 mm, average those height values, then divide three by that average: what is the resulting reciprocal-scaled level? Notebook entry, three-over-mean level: 0.0125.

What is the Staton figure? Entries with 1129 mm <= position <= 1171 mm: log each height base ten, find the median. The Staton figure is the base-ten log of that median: 0.385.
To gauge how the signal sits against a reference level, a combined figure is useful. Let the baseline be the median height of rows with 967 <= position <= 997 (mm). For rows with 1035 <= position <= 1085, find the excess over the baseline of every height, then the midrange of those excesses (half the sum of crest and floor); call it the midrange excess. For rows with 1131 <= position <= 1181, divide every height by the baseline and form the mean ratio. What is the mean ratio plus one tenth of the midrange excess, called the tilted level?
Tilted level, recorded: -2.0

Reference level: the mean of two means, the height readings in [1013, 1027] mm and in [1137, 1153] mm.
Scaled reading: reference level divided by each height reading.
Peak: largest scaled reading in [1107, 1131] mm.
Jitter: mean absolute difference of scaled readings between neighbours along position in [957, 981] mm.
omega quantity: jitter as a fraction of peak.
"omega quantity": 0.0127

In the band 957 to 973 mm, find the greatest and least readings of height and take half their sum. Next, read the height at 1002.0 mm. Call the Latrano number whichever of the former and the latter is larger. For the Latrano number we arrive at 334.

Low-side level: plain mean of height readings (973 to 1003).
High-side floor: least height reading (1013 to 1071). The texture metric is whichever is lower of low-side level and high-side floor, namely 272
